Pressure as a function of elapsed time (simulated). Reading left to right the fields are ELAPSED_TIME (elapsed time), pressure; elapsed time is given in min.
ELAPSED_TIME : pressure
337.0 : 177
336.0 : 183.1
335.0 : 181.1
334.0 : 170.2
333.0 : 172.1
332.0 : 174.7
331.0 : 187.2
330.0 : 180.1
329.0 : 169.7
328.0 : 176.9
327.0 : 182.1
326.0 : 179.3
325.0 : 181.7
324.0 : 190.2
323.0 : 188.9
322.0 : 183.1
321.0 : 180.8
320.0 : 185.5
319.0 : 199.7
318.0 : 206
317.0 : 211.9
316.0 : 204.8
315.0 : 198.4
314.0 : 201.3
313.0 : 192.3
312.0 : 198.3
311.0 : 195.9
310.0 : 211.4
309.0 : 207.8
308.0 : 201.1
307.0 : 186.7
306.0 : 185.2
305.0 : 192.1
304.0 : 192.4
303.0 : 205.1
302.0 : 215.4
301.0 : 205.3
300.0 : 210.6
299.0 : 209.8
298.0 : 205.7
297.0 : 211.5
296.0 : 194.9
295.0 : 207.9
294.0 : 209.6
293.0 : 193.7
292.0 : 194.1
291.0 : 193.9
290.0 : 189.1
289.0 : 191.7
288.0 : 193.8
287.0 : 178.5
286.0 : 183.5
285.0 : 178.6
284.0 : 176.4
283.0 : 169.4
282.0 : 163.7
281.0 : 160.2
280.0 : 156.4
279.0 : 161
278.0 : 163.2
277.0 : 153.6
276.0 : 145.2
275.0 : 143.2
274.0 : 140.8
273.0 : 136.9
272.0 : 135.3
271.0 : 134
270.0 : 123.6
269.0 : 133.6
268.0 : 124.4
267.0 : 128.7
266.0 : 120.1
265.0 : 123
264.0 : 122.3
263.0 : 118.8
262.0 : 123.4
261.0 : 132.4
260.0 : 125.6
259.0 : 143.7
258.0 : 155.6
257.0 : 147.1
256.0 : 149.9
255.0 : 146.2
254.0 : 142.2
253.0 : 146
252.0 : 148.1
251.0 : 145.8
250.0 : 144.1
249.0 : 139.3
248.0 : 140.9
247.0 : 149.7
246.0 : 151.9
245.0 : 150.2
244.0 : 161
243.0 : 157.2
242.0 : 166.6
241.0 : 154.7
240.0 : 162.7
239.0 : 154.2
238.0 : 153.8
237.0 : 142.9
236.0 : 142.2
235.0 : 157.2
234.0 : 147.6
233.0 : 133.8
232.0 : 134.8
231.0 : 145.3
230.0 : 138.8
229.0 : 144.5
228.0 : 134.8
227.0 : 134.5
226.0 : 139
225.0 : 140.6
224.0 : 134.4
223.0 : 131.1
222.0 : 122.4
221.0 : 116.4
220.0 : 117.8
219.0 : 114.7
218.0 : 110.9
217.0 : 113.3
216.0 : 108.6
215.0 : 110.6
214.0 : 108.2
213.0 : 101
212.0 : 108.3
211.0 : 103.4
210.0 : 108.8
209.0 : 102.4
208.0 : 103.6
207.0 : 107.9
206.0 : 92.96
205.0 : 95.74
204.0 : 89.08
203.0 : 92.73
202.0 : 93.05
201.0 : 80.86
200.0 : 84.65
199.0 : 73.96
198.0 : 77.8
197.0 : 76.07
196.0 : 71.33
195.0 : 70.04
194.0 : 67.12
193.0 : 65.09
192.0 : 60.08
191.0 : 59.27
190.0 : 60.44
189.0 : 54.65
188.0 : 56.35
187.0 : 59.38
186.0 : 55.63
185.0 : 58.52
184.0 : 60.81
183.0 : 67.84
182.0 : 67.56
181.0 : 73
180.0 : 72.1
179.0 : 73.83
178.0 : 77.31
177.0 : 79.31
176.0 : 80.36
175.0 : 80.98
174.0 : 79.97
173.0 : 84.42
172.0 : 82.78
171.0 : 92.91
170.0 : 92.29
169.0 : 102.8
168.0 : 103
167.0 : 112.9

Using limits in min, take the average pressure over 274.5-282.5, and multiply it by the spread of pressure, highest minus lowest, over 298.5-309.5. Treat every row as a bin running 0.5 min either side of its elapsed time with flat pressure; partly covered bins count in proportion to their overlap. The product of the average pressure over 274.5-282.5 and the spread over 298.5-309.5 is 4706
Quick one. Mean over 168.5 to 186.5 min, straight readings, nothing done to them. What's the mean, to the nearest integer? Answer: 77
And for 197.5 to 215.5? 96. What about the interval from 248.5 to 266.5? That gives 137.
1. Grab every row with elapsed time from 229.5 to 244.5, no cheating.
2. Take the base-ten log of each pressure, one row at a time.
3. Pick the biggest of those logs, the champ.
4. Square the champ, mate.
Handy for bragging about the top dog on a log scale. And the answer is 4.9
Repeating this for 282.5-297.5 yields 5.4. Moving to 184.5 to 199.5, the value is 3.6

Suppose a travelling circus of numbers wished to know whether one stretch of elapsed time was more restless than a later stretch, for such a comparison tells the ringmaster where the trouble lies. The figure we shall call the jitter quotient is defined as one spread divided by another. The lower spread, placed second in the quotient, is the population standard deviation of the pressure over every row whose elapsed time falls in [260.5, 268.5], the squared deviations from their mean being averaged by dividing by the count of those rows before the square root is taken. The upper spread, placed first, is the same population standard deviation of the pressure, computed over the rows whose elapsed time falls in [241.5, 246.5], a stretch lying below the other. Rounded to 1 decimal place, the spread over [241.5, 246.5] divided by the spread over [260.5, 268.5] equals 1.4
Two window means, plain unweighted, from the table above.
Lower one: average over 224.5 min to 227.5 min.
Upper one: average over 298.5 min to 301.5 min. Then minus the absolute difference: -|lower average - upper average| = -71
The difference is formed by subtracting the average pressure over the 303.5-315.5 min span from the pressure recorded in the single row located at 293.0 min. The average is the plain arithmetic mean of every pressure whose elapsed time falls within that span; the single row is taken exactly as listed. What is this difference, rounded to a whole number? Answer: -3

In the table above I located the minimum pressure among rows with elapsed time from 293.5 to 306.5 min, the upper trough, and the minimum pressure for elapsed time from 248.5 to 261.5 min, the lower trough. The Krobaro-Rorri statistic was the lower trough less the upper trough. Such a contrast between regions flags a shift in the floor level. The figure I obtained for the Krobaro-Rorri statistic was -60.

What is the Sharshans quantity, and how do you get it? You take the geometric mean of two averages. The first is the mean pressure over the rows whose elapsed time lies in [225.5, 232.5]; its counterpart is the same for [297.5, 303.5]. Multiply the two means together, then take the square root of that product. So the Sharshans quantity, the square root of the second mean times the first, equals 170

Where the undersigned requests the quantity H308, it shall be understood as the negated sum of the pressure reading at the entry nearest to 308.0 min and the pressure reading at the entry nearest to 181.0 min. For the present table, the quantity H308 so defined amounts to -274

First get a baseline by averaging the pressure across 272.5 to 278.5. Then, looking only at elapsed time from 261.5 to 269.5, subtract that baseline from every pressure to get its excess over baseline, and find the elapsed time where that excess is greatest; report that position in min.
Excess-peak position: 269.0 min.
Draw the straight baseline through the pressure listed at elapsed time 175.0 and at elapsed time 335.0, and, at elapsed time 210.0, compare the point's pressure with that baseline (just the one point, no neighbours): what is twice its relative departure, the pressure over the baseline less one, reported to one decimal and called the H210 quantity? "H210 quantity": 0.1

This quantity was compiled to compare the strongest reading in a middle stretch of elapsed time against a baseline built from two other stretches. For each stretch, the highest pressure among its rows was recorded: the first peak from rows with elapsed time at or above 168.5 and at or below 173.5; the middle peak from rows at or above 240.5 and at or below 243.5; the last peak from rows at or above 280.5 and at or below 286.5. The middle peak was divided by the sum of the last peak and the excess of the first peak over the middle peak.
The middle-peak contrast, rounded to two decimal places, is 1.39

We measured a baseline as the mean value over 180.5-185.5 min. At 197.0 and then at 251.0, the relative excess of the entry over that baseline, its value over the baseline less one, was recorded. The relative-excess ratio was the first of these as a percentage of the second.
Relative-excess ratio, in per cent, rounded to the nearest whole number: 13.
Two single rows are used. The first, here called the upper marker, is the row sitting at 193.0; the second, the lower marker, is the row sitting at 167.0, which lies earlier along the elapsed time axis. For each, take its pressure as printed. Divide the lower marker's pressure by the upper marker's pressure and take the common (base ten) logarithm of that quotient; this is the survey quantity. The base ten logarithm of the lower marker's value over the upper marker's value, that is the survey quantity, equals 0.24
